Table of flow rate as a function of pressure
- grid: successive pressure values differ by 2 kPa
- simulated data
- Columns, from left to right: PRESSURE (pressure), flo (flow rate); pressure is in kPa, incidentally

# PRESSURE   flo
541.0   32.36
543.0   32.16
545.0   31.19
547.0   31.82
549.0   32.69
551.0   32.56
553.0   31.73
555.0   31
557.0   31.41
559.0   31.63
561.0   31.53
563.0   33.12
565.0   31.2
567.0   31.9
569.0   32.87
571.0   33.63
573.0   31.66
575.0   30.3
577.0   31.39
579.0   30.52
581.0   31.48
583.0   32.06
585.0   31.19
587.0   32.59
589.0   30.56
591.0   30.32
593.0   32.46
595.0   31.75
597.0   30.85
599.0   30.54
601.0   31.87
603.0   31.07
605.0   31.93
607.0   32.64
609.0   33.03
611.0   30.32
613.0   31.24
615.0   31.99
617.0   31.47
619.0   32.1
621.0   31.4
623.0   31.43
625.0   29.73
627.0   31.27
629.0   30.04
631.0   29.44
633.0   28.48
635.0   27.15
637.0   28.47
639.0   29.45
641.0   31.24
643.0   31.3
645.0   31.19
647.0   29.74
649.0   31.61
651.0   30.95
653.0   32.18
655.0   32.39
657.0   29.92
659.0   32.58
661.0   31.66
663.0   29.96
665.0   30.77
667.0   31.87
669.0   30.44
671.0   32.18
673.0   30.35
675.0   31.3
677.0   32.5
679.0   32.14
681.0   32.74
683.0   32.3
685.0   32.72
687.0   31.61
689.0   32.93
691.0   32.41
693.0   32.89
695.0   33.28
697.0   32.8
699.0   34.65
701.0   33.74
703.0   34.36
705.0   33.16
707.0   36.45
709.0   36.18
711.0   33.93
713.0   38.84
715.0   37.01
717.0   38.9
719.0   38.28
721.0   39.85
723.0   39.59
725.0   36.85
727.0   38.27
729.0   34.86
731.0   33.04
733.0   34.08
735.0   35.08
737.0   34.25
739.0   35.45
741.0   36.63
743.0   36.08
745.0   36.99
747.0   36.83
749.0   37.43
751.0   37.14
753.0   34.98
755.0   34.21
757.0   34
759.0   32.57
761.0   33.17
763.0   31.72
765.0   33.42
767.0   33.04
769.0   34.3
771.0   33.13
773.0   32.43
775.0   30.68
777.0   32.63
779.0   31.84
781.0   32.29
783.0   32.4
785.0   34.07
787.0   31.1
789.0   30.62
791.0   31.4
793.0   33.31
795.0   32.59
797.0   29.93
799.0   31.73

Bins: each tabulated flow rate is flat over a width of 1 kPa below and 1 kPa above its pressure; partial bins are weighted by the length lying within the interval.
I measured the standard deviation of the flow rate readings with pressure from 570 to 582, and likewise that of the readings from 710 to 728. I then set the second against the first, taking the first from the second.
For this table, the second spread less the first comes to 0.64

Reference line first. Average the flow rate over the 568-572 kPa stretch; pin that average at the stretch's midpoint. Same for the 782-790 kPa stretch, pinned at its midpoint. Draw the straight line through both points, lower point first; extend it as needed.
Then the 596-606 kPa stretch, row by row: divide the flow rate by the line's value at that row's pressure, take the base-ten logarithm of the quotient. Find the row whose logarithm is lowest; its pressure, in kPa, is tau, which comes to 599.0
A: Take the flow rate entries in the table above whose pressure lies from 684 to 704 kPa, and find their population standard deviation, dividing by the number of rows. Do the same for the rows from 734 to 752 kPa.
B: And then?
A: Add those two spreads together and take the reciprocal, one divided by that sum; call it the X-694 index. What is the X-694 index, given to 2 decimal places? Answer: 0.53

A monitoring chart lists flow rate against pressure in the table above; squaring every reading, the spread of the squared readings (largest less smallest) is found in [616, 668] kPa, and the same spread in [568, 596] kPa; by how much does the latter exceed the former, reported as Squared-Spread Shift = -111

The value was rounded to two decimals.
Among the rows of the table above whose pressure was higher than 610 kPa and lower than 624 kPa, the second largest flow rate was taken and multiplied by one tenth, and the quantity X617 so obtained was 3.20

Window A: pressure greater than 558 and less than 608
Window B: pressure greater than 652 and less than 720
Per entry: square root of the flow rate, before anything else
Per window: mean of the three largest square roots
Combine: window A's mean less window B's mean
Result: -0.46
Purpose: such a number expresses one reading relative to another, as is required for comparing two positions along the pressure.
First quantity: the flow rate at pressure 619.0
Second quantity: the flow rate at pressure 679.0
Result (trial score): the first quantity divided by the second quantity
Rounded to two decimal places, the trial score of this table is 1.00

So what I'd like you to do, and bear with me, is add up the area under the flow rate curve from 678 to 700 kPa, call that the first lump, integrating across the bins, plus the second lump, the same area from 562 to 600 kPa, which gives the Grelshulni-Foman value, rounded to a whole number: 1922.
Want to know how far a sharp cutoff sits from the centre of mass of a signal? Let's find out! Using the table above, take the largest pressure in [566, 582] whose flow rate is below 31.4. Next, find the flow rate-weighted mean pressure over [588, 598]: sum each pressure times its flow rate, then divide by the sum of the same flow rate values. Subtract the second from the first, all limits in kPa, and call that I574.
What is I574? -14.0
